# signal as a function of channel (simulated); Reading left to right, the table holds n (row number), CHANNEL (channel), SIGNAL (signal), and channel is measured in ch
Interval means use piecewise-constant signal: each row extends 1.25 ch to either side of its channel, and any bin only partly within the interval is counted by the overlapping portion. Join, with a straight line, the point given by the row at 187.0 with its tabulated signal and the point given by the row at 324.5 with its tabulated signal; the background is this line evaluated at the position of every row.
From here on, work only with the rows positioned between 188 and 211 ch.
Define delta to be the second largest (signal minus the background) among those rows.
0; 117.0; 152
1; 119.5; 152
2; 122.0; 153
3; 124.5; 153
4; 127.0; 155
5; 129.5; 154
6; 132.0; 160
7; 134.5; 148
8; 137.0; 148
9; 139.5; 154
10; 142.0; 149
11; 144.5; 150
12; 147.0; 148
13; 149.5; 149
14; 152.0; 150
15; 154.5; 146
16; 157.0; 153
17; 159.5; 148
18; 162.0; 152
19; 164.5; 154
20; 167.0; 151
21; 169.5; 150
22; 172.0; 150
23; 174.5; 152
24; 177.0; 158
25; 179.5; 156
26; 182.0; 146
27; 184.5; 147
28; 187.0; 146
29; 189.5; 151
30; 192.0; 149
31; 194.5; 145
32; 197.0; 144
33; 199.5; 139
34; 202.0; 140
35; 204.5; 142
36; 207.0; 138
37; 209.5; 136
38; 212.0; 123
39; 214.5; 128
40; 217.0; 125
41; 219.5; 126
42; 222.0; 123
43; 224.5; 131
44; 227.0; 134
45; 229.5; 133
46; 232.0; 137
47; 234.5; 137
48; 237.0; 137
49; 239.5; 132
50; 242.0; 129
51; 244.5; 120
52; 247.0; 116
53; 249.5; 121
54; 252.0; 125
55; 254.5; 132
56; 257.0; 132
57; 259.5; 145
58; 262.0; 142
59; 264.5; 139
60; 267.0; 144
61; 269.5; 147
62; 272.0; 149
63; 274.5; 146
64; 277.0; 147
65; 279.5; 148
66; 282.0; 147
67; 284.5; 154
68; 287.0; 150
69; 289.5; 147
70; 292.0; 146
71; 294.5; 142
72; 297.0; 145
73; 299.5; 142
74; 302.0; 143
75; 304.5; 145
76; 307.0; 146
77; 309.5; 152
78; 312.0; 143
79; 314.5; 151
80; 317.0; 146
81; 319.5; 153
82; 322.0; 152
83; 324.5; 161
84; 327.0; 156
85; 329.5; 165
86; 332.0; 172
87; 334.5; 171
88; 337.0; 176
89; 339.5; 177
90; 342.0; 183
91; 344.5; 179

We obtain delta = 2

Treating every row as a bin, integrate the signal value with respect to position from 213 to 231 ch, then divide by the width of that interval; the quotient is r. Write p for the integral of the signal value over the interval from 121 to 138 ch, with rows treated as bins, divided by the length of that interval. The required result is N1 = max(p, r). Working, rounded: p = 153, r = 129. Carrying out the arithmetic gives 153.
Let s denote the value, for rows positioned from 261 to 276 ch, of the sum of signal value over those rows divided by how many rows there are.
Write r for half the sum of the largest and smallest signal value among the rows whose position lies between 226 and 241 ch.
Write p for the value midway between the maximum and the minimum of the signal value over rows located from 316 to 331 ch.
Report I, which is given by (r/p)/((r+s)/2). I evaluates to 0.0062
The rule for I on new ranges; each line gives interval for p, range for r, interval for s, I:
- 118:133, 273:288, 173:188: 0.0064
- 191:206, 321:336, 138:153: 0.0072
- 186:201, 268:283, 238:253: 0.0075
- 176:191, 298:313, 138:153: 0.0065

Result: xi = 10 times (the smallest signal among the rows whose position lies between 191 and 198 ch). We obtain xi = 1440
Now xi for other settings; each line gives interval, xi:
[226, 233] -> 1330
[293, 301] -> 1420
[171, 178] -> 1500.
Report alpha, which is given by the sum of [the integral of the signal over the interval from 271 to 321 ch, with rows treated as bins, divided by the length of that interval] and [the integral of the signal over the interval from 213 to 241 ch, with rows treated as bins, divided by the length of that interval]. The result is 278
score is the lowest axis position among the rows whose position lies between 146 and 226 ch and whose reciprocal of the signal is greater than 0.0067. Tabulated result 147.0 ch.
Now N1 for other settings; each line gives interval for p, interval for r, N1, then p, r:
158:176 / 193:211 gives 151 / 151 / 140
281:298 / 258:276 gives 147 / 147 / 144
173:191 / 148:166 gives 151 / 151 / 150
